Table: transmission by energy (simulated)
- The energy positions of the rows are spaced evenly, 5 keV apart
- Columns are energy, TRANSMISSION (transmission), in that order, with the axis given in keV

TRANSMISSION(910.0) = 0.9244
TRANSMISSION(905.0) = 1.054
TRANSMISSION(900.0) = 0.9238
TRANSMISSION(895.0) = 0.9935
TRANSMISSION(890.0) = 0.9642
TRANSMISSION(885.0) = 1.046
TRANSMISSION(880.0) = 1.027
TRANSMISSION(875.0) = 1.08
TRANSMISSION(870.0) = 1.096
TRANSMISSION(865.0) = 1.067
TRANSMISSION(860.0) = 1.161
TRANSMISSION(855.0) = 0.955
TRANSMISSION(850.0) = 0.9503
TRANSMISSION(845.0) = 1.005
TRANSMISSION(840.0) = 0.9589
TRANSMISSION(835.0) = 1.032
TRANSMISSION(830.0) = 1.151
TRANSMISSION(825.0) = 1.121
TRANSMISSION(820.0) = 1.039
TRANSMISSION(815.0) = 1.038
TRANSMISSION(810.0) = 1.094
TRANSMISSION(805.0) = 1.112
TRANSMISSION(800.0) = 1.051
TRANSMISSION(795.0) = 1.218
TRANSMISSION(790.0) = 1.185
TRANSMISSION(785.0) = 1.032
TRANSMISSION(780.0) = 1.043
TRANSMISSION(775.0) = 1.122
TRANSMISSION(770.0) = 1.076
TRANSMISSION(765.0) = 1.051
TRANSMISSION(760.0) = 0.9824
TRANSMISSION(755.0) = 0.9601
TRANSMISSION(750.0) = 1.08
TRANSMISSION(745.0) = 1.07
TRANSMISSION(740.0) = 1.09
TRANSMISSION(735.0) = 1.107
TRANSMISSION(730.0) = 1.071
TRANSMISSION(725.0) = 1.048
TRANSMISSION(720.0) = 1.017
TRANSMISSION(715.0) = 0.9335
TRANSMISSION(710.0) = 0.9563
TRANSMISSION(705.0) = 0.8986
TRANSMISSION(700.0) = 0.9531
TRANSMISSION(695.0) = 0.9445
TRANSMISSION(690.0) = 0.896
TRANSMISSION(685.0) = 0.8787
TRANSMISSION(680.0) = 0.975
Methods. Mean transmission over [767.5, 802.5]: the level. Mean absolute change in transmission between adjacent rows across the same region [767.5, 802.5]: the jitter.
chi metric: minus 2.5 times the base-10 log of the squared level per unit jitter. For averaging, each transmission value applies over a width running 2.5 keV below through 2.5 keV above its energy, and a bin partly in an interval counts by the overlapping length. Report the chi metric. -2.9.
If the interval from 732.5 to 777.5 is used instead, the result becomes -3.6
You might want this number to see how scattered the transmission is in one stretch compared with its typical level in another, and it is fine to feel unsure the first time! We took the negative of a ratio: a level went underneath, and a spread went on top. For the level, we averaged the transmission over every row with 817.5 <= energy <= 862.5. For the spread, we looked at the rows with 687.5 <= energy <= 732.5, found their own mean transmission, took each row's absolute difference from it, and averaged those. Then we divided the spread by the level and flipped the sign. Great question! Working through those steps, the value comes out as -0.049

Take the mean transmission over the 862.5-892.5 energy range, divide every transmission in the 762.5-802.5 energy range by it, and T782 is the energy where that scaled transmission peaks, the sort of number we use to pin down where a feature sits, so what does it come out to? 795.0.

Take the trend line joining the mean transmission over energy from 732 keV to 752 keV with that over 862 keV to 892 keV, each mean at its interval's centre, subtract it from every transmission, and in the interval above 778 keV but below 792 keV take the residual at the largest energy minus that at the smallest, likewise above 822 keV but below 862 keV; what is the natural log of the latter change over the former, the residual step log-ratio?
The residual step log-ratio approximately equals -1.1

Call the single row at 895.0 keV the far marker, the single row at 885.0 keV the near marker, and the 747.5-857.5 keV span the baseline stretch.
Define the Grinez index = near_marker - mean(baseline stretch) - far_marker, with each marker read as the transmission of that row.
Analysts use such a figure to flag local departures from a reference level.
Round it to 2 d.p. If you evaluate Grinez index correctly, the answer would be -1.00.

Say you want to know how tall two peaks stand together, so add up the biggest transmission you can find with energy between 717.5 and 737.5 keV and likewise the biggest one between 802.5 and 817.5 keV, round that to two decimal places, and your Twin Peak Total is 2.22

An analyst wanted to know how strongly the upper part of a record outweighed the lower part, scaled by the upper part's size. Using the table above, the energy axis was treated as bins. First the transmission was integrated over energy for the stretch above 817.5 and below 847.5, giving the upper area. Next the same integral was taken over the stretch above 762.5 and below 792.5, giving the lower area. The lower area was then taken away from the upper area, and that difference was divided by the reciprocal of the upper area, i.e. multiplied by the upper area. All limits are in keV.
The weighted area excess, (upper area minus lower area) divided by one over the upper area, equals -32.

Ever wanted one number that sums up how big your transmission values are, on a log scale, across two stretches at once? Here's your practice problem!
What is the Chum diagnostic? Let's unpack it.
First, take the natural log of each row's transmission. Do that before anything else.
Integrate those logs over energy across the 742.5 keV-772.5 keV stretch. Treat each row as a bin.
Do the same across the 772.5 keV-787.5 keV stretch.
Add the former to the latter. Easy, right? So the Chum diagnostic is 2.0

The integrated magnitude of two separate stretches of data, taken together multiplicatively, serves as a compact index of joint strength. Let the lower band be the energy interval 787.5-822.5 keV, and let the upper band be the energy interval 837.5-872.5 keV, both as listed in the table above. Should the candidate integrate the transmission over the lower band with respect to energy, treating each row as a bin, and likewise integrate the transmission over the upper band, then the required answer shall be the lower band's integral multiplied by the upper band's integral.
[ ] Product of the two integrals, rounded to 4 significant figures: 1391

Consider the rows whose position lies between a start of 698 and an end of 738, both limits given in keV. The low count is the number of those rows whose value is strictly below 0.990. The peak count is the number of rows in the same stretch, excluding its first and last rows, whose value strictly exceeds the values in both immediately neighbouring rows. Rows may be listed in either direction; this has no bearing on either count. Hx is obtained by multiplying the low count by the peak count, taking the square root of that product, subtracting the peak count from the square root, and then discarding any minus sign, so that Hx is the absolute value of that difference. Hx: 1.0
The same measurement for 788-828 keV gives 2.0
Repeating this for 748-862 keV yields 0.0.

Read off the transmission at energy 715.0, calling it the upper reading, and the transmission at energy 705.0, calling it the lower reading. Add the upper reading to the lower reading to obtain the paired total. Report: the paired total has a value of 1.832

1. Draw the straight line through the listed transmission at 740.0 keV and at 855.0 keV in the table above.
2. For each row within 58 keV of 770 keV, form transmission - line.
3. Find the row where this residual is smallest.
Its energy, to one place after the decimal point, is 715.0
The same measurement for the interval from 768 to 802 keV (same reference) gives 785.0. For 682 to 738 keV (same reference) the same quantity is 685.0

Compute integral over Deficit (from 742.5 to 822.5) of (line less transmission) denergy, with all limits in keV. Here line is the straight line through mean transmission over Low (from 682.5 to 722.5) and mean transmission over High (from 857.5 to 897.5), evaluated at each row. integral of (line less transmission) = -7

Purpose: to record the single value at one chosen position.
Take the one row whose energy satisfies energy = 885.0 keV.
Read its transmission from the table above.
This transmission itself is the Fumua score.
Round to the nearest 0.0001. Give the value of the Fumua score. 1.0460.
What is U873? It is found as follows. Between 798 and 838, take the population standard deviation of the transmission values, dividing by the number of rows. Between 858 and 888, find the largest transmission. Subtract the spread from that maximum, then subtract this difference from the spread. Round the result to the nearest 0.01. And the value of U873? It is -1.08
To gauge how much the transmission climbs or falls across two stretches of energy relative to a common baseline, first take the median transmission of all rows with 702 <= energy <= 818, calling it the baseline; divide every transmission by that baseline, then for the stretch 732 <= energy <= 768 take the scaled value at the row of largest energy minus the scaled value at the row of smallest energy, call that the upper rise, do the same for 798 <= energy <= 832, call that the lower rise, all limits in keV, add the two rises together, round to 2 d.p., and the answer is 0.04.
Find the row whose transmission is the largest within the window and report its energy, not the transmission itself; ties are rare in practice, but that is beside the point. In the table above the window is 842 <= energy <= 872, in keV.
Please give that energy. 860.0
